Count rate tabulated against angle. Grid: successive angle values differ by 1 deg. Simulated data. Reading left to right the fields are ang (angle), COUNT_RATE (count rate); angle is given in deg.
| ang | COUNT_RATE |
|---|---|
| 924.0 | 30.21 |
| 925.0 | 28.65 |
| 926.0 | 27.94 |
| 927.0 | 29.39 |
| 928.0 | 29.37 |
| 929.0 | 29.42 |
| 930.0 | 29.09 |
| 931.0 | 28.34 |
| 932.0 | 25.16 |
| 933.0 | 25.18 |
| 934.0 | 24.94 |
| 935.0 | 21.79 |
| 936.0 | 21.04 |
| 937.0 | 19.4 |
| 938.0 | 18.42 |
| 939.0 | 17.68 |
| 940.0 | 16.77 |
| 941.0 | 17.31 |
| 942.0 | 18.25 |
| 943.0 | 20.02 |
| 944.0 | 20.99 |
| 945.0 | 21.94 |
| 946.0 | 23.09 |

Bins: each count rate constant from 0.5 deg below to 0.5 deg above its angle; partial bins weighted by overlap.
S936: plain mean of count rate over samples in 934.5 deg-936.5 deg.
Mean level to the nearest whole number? 21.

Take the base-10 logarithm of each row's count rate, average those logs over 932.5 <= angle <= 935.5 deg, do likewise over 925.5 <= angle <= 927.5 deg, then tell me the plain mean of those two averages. 1.42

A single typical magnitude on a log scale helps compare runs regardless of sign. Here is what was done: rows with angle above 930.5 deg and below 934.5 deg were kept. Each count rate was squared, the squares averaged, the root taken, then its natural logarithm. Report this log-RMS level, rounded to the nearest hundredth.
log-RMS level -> 3.26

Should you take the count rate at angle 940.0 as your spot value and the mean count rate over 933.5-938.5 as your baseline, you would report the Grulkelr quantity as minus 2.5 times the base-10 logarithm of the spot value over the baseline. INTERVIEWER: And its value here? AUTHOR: 0.25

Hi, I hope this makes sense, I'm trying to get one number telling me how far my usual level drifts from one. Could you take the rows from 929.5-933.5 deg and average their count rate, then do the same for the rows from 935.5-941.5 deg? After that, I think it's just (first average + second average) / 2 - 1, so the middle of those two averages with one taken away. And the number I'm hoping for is 21.7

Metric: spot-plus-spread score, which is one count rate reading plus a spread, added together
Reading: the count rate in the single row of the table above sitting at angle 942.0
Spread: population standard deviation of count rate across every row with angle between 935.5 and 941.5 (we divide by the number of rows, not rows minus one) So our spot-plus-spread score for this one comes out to 19.7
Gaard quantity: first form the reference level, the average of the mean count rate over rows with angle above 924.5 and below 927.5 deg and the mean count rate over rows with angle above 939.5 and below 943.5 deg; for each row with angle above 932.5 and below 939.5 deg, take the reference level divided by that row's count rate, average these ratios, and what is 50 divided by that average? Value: 45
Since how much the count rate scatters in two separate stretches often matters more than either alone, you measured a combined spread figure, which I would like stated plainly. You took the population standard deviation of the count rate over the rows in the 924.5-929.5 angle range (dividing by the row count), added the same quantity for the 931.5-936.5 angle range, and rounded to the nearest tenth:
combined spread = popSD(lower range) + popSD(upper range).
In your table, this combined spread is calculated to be 2.4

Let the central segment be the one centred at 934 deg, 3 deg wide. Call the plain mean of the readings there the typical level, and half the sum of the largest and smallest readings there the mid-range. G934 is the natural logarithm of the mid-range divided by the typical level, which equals -0.020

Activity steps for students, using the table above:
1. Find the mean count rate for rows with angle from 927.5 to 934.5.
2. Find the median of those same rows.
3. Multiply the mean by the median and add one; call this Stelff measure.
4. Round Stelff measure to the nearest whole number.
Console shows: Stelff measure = 776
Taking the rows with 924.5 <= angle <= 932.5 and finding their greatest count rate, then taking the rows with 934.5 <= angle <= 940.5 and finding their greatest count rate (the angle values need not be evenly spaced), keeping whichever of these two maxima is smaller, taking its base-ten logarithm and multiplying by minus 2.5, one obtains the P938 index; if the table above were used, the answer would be -3.35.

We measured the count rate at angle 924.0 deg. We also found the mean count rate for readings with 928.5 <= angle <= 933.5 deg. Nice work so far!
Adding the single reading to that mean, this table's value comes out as 58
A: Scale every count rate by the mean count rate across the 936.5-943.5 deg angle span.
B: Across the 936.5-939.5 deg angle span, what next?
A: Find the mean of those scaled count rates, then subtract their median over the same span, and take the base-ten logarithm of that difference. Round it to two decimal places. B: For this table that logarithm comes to -2.36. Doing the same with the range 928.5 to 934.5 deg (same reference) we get -1.84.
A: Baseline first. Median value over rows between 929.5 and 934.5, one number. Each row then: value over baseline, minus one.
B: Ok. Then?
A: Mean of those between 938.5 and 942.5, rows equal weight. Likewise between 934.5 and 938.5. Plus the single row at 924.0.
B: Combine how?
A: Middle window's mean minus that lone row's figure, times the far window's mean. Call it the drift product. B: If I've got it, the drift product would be 0.12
